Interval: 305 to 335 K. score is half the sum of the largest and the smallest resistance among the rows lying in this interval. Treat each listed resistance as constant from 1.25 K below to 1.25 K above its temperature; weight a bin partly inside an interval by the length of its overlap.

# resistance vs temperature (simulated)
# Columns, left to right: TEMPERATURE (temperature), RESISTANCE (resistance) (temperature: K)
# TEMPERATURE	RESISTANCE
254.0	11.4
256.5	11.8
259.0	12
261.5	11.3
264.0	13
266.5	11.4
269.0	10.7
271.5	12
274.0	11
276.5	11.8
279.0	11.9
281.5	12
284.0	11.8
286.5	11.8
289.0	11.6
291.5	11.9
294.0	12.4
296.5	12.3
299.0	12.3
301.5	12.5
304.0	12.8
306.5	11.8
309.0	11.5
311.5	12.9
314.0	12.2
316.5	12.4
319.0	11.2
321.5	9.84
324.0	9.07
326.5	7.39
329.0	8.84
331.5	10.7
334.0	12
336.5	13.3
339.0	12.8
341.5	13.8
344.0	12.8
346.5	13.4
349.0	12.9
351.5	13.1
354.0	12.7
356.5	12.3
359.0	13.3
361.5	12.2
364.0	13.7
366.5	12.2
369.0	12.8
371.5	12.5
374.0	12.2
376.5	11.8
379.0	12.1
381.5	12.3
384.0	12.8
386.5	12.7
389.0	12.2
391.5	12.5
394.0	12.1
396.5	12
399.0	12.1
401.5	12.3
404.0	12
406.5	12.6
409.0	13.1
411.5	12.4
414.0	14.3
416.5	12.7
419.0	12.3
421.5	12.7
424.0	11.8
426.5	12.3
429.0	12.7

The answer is 10.1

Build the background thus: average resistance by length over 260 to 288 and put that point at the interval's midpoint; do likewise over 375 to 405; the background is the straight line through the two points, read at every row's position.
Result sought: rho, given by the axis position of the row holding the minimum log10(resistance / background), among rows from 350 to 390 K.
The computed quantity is 376.5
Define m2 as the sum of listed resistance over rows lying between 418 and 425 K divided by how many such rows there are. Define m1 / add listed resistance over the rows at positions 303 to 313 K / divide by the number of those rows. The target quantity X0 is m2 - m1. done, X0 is 0.0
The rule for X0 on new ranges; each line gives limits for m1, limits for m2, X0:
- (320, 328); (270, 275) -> 2.7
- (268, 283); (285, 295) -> 0.4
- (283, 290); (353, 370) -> 1.0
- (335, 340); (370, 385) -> -0.8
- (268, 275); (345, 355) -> 1.8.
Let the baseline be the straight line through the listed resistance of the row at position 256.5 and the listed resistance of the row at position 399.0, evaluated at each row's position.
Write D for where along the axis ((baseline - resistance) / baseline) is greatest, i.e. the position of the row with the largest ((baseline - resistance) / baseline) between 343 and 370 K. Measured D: 366.5 K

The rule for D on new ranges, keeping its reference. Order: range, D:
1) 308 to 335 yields 326.5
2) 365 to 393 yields 376.5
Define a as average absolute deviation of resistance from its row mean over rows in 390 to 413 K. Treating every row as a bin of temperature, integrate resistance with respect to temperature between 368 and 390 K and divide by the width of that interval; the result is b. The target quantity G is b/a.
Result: 46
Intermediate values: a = 0.27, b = 12.4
